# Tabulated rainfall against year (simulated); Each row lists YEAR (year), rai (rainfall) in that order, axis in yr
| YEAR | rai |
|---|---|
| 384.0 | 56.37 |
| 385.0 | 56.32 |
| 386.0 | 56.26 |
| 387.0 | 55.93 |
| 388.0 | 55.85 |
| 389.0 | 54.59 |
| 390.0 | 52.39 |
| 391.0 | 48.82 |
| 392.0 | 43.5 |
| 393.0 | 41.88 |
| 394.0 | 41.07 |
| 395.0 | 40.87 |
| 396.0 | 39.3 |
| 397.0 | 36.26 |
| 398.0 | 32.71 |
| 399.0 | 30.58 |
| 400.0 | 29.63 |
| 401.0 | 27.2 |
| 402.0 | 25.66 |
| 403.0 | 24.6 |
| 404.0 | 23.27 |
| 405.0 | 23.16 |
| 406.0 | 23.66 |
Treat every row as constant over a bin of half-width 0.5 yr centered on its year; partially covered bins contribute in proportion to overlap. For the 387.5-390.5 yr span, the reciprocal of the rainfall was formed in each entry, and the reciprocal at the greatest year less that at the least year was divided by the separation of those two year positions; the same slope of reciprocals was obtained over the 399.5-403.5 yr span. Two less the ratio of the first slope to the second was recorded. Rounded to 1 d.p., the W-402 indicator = 1.7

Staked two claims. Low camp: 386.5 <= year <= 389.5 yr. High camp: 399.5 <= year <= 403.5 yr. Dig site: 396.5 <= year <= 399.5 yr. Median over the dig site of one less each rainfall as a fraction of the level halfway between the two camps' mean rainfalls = 0.2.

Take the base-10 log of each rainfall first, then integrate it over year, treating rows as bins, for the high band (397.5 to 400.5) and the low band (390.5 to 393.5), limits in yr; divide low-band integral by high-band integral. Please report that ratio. 1.11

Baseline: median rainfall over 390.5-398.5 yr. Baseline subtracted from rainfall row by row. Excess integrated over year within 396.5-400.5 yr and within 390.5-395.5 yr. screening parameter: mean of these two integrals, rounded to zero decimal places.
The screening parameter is -12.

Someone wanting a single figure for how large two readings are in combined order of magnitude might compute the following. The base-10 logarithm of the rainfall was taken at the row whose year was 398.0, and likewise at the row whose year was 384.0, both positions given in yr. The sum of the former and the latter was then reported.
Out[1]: 3.27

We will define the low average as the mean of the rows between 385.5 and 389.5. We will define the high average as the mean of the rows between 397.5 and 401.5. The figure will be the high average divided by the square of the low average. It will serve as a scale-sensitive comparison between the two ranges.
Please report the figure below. 0.010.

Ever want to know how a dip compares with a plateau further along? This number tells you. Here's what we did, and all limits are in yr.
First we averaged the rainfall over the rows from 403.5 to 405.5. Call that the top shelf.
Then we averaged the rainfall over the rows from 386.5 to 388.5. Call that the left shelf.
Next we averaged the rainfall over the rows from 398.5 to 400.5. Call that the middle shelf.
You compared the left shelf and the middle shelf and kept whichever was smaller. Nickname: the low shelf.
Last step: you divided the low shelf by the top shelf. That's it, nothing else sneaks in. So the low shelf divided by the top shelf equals 1.30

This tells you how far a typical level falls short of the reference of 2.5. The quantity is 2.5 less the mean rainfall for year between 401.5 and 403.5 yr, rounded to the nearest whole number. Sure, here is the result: -23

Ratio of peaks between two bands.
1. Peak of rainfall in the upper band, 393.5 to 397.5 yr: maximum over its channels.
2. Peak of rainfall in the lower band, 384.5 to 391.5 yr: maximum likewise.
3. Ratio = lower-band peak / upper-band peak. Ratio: 1.37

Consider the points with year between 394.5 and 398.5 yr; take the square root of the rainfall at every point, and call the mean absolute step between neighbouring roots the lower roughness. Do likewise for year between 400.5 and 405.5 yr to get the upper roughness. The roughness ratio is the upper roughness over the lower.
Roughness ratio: 0.45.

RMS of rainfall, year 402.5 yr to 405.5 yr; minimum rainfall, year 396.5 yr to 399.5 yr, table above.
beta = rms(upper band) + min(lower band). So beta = 54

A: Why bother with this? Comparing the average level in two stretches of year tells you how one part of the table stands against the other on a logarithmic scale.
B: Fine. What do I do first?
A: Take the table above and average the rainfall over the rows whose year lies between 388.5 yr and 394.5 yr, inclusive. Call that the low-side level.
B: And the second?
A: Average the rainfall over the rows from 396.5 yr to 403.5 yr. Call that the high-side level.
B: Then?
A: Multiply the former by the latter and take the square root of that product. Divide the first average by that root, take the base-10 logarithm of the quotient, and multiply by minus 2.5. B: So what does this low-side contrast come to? -0.25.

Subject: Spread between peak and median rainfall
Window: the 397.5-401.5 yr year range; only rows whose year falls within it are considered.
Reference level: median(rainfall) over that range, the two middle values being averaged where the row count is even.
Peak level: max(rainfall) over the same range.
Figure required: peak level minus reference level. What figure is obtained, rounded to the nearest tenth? 2.6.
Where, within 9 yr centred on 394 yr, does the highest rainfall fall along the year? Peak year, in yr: 390.0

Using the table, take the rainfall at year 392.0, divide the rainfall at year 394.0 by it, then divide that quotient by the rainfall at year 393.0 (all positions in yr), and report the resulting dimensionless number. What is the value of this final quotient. 0.023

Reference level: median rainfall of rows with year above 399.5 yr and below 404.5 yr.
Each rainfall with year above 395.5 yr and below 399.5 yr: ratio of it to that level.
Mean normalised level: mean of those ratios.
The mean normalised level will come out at 1.4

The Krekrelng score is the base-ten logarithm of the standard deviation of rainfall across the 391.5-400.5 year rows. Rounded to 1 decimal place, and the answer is 0.7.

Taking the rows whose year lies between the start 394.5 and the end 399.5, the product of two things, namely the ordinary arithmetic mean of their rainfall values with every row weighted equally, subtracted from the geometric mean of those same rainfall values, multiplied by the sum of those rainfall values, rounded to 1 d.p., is -37.9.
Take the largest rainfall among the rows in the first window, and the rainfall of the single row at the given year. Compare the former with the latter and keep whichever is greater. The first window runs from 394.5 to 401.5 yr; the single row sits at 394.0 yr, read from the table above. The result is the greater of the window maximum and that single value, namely 41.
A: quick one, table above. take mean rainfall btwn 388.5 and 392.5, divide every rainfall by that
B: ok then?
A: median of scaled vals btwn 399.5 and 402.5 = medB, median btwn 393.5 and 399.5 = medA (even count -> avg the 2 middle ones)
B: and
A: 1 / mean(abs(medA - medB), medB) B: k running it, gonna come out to 2.6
